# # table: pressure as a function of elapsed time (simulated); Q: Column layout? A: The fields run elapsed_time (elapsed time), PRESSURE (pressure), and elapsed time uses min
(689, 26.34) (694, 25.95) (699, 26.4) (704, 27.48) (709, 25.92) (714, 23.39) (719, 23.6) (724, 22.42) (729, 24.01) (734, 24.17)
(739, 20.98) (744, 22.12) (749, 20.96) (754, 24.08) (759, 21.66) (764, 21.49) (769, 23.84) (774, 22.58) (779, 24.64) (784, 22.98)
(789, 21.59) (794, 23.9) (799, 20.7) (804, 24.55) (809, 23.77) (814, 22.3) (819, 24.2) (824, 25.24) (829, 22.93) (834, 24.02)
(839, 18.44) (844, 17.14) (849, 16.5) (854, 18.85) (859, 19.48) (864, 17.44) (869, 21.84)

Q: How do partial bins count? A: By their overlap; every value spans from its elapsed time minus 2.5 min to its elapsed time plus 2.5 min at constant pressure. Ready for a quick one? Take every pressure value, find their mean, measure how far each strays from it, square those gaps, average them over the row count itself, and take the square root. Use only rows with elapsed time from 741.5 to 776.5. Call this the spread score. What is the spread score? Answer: 1.10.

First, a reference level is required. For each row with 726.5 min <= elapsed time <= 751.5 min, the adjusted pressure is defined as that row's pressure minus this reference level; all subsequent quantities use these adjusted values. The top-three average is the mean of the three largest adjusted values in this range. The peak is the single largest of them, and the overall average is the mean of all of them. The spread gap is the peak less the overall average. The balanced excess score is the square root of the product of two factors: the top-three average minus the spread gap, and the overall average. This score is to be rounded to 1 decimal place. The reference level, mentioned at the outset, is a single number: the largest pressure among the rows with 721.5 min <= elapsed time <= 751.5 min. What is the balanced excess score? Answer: 2.1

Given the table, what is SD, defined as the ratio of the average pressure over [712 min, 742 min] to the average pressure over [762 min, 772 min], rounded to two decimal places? 1.02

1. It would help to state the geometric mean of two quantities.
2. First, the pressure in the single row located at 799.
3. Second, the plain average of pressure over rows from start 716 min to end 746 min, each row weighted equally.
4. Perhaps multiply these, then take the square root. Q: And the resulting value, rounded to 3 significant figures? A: 21.8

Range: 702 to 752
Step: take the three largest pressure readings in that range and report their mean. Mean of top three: 25.9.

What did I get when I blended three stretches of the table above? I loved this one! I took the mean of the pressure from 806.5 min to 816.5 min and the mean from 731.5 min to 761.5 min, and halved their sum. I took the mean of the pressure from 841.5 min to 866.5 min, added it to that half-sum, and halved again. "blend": 20.3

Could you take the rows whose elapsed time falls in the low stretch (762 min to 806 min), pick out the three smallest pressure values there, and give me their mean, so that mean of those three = 21.3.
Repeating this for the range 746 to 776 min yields 21.4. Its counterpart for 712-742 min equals 22.3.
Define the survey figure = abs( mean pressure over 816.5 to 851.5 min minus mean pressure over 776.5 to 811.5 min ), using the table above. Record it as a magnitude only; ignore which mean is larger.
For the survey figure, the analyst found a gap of 2.0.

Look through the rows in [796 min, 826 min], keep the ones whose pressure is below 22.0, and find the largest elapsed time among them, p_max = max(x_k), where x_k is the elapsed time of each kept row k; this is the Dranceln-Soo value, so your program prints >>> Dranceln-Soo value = 799 min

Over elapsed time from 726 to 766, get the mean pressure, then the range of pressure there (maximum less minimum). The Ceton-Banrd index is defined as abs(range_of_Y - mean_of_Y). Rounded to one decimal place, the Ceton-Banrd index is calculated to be 19.2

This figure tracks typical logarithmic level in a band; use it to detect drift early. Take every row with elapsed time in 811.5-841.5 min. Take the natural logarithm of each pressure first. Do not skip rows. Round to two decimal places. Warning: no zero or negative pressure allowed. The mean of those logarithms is 3.12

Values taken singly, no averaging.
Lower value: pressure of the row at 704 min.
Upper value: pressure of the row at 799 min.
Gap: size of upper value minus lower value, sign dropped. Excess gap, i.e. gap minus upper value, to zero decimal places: -14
